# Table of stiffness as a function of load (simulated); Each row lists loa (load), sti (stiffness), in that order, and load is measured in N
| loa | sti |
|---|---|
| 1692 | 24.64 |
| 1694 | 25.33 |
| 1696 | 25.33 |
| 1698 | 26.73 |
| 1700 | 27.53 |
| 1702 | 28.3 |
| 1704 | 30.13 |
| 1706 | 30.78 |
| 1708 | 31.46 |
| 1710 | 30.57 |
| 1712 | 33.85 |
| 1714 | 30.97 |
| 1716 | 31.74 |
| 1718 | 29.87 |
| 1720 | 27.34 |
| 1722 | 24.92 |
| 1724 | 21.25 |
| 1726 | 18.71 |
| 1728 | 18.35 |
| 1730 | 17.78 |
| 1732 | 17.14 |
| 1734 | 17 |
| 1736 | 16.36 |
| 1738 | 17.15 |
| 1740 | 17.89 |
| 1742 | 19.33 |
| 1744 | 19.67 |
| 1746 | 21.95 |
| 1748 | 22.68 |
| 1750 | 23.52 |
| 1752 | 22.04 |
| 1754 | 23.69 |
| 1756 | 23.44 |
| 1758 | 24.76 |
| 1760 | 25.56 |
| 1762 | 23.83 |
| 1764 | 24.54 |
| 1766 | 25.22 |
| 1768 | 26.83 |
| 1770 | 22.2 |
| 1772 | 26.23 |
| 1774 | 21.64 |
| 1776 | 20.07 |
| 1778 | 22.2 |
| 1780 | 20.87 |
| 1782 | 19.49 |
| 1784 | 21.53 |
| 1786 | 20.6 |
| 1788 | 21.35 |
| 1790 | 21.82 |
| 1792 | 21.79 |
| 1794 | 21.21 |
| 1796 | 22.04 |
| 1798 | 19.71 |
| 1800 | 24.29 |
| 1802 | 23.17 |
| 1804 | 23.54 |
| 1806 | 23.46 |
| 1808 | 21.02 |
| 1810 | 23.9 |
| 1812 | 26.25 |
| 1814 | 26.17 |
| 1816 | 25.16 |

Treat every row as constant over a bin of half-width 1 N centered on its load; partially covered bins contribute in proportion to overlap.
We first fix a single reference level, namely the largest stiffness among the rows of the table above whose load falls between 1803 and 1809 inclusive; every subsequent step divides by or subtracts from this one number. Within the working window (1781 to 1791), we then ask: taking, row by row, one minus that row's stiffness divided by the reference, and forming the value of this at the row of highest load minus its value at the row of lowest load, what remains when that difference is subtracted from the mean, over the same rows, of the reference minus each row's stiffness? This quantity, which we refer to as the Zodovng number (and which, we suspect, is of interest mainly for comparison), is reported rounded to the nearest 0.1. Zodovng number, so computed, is 2.7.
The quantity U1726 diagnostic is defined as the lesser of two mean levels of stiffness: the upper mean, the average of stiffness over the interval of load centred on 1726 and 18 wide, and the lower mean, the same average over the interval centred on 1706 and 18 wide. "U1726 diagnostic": 21.4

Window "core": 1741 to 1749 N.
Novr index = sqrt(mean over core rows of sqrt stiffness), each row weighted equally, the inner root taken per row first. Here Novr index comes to 2.14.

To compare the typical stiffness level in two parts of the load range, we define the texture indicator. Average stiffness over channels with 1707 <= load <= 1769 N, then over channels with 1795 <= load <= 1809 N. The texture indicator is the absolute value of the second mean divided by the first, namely 0.95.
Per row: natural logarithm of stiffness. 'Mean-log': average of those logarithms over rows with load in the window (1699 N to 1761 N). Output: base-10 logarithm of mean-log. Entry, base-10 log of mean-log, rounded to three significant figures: 0.499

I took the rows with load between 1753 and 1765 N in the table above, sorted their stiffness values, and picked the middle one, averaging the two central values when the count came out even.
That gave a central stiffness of 24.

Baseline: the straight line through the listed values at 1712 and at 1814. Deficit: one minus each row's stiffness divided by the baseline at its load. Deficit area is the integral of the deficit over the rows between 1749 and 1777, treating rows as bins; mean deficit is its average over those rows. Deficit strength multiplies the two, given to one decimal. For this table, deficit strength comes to 1.2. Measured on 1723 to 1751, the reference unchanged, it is 4.4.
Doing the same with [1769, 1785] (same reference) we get 1.0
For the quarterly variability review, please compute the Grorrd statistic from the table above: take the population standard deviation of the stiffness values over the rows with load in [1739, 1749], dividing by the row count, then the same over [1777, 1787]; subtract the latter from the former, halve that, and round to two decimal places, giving 0.43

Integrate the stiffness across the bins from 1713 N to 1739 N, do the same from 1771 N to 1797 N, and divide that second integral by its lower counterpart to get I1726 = 0.97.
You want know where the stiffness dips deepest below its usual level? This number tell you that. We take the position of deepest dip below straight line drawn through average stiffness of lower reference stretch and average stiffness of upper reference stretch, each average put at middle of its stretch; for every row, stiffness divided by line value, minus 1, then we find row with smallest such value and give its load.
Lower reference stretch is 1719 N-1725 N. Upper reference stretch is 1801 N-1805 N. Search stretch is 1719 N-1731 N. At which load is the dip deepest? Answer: 1730 N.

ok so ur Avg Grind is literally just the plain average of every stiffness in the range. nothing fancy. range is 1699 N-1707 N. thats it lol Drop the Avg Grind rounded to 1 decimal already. 29.2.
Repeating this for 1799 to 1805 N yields 23.7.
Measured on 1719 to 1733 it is 20.8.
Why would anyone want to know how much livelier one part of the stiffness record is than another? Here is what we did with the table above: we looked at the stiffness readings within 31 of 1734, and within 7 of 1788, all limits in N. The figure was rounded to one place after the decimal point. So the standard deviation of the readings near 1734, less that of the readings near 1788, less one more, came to 3.4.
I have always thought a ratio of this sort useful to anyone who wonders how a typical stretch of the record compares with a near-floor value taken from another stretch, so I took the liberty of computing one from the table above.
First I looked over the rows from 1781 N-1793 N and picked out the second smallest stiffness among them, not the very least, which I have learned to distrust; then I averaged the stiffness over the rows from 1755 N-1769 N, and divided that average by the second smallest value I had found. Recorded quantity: 1.21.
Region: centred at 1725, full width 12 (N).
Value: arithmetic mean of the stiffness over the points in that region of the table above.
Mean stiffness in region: 21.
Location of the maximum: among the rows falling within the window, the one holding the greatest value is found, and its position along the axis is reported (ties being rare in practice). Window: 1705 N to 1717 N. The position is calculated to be 1712 N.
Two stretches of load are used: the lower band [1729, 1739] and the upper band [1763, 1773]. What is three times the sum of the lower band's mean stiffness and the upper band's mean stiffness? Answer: 126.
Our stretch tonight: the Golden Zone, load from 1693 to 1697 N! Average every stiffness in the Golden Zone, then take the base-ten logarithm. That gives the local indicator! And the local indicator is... 1.40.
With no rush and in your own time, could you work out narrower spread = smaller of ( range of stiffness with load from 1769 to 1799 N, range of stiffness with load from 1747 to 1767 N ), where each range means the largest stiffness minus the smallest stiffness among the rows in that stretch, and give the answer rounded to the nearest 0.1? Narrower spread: 3.5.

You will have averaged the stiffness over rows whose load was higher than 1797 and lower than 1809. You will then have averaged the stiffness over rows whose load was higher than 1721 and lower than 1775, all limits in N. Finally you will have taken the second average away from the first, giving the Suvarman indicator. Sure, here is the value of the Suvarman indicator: 1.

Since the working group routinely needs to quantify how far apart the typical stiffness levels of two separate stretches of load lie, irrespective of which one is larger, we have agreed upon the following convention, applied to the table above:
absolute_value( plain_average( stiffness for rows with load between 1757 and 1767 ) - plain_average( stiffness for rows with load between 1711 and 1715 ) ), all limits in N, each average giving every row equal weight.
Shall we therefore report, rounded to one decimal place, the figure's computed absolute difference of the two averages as 7.6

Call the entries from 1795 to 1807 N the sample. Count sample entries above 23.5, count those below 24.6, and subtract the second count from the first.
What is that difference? -4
